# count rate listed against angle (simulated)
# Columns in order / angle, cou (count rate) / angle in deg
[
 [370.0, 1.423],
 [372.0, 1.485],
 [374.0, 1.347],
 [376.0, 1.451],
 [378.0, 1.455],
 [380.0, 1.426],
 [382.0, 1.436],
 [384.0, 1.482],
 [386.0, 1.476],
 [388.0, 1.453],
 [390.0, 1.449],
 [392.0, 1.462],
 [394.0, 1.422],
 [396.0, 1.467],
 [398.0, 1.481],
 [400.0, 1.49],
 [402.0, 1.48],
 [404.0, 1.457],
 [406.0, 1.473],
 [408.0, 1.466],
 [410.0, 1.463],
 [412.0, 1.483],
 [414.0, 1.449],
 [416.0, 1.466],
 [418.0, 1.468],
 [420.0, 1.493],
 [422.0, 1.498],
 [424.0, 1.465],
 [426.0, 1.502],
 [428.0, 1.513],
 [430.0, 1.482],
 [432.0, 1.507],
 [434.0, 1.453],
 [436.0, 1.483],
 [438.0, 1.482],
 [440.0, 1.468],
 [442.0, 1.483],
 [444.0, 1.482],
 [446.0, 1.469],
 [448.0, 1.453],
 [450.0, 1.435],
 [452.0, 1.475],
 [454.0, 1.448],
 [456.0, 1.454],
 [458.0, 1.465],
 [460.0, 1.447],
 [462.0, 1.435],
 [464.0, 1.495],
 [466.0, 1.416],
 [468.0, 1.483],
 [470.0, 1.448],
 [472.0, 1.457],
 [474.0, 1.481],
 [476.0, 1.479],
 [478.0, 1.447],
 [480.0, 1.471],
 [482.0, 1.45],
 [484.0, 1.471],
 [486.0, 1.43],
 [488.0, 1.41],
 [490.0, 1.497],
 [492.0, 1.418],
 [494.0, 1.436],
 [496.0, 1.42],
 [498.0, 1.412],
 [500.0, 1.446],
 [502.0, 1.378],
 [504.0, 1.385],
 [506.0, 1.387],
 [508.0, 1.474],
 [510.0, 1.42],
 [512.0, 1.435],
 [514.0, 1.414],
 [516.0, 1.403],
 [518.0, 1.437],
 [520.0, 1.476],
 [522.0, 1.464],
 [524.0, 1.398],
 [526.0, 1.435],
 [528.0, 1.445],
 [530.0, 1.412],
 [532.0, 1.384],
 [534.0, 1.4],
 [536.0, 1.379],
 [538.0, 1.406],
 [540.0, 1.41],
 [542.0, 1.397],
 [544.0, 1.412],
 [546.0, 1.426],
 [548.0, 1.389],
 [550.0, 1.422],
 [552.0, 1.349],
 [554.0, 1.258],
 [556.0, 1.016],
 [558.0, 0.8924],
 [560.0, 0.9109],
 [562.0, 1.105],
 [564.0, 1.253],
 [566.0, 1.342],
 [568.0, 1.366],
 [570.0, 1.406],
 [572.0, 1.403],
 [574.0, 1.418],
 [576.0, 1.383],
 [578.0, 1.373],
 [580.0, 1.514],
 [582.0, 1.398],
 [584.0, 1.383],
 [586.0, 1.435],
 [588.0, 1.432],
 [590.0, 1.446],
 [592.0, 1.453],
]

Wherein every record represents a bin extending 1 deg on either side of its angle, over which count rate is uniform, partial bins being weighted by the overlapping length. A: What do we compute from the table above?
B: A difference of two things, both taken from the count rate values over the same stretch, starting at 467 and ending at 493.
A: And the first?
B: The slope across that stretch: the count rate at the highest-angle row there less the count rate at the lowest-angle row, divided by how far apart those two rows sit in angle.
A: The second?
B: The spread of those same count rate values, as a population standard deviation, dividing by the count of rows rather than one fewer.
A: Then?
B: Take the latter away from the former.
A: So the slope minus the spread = -0.028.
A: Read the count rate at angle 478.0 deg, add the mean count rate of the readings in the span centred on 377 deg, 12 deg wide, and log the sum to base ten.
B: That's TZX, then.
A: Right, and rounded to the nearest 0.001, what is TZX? 0.459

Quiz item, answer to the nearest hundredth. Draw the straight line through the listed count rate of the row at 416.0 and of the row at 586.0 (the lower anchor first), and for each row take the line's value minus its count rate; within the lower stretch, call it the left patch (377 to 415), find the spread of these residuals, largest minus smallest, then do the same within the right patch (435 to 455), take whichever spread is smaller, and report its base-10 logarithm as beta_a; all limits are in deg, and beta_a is -1.33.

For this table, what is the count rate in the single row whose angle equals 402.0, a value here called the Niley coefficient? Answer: 1.48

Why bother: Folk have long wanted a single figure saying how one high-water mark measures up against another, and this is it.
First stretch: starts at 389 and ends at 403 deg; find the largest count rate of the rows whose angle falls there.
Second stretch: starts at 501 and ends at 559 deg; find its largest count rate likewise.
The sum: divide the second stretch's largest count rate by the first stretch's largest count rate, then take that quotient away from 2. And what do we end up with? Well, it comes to 1.01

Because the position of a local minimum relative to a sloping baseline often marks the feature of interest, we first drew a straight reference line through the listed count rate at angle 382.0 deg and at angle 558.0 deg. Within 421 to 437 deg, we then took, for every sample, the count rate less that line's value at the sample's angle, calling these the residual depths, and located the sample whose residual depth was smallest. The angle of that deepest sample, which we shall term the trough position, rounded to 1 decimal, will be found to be 424.0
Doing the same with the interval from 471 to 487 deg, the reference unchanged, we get 472.0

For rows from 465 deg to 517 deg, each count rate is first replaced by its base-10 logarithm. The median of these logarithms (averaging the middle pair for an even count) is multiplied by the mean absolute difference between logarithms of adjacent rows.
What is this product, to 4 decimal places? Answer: 0.0015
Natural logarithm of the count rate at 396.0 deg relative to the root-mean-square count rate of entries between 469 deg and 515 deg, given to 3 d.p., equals 0.020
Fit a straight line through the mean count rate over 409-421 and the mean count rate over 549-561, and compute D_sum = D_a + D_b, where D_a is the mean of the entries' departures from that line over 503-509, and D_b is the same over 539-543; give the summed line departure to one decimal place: 0.4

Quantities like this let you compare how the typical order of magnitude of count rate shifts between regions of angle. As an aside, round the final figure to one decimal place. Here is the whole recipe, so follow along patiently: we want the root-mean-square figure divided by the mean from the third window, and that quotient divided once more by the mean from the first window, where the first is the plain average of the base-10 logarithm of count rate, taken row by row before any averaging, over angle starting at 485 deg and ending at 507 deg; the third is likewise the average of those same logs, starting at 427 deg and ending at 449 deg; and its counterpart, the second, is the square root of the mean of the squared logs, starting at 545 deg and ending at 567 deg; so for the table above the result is 4.1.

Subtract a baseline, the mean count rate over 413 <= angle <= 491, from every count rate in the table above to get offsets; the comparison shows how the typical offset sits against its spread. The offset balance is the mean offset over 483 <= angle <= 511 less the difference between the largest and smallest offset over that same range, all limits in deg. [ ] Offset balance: -0.16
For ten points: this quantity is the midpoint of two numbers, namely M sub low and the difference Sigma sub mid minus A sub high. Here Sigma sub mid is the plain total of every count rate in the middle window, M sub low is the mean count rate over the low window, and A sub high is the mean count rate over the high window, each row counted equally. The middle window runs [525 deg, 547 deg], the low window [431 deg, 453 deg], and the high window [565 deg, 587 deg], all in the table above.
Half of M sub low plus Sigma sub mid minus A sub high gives 7.79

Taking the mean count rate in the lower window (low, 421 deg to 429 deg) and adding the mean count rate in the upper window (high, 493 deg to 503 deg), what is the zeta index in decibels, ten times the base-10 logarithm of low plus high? 4.64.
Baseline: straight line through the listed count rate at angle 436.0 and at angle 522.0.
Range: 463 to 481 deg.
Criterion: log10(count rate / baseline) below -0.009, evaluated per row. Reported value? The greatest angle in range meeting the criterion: 466.0 deg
